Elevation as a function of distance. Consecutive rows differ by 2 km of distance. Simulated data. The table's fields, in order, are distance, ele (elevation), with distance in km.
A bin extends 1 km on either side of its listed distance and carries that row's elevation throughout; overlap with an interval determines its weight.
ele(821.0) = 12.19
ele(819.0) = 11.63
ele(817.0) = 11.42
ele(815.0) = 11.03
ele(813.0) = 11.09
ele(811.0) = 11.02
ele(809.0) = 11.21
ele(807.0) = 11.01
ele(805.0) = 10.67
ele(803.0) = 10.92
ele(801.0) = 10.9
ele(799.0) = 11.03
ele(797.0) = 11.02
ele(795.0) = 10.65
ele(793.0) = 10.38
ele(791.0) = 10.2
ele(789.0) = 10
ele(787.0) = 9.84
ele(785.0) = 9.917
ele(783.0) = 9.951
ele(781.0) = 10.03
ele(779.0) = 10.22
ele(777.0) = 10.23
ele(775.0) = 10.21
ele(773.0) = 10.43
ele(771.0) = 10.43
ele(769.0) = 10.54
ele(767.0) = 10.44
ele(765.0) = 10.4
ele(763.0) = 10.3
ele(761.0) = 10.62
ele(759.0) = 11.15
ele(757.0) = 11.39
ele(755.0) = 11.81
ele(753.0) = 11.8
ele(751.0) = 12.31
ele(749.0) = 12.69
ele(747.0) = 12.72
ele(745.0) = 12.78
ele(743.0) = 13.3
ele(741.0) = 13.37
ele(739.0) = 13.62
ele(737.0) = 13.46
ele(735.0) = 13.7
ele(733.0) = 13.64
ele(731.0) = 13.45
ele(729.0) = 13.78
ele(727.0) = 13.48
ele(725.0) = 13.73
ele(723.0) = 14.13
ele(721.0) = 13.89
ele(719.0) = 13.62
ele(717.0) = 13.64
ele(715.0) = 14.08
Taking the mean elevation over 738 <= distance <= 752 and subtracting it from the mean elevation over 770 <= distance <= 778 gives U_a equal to -2.6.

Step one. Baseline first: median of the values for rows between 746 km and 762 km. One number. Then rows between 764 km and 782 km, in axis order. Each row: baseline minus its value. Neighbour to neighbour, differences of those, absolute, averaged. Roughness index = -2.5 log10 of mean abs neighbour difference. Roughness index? 2.7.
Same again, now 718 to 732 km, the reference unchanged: 1.3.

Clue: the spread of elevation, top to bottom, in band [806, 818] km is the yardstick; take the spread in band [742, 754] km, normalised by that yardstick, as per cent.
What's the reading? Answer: 366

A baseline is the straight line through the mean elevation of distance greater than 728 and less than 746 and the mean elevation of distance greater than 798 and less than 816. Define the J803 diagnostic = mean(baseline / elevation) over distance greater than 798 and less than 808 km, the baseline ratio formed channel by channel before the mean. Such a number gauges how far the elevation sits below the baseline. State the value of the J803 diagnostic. 1.02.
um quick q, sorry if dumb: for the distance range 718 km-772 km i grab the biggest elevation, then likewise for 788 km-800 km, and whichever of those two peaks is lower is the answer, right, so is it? 11.0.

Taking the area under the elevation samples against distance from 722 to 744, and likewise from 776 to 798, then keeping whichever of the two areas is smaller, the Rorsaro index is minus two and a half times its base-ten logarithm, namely -5.88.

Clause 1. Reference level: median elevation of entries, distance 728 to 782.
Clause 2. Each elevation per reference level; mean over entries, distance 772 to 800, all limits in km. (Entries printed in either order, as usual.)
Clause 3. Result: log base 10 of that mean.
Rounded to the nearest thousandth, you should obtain -0.059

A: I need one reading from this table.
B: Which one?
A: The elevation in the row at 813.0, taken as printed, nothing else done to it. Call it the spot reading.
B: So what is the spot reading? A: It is 11.09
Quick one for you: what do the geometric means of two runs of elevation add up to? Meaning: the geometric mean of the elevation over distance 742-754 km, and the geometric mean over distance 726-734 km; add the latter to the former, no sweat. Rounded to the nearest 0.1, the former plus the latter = 26.2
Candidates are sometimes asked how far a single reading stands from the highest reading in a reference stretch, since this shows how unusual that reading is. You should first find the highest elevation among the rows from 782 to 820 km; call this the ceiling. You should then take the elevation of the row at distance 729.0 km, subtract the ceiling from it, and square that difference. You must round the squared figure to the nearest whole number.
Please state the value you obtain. 5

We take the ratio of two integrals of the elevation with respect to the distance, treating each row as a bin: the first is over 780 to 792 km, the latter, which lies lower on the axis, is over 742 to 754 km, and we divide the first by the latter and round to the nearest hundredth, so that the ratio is 0.79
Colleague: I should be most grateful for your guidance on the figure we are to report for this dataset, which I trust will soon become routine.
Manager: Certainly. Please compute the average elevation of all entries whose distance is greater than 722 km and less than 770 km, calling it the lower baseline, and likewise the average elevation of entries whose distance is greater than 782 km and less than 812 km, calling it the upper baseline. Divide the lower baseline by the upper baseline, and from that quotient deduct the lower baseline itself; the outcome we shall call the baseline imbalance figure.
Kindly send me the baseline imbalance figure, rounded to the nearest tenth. -11.3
